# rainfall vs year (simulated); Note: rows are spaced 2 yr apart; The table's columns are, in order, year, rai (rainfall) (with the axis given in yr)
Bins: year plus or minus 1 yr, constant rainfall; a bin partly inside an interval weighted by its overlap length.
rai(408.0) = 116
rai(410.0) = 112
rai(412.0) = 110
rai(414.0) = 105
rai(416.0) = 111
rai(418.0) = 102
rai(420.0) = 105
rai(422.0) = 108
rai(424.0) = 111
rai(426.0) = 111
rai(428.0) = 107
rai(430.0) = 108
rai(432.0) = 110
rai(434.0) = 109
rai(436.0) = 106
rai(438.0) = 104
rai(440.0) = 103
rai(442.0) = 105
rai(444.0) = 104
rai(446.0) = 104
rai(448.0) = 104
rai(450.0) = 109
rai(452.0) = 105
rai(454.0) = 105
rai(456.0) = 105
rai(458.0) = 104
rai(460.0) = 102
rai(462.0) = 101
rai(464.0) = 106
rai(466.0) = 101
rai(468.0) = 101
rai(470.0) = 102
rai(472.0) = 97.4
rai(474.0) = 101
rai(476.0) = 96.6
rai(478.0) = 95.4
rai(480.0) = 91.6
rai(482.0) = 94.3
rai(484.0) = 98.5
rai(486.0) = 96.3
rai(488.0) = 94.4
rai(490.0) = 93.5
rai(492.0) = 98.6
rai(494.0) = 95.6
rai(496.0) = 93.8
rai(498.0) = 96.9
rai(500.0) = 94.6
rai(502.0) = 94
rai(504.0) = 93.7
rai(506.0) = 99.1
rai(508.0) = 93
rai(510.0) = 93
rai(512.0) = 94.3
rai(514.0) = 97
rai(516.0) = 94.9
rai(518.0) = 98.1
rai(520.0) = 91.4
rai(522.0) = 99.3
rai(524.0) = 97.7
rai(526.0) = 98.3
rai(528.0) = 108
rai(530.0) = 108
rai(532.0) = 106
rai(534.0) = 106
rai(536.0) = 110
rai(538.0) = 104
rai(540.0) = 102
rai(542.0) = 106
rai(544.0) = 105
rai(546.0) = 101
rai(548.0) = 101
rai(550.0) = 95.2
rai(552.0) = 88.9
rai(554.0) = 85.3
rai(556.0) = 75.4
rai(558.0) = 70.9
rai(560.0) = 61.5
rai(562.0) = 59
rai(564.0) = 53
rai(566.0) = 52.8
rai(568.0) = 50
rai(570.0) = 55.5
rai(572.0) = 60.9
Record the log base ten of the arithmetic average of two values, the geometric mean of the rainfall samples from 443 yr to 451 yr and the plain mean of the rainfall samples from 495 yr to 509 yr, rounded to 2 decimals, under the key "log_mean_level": 2.00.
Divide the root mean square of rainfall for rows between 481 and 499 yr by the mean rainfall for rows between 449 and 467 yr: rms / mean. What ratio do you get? 0.919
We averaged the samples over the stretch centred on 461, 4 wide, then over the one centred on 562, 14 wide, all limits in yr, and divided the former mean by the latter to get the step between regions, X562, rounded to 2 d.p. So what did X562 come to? 1.68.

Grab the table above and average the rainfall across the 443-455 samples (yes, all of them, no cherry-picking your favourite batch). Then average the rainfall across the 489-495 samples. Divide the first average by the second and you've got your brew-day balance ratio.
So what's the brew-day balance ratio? 1.10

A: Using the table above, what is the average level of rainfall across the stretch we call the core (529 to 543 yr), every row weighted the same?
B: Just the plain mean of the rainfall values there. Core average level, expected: 106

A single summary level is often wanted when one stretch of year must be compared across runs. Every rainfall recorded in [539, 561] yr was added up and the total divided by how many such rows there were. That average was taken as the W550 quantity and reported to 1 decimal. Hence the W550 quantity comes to 90.2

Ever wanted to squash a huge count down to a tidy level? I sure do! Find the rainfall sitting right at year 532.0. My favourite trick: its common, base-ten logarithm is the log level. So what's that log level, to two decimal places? 2.03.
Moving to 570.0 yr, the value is 1.74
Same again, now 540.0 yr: 2.01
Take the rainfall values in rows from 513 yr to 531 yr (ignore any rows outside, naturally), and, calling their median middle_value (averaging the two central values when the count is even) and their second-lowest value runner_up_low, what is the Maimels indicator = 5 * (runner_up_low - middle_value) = -16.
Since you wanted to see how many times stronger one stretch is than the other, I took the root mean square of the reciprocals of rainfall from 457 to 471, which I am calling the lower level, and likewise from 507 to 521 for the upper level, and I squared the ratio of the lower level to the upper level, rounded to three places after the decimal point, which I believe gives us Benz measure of 0.851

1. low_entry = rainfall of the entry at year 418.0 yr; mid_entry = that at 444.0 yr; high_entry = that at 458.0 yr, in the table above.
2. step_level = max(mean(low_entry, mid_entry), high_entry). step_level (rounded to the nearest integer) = 104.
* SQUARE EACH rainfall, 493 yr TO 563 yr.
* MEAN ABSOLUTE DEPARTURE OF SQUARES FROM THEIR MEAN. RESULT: 1421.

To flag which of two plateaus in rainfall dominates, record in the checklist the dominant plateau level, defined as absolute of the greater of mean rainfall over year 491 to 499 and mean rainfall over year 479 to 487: 96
